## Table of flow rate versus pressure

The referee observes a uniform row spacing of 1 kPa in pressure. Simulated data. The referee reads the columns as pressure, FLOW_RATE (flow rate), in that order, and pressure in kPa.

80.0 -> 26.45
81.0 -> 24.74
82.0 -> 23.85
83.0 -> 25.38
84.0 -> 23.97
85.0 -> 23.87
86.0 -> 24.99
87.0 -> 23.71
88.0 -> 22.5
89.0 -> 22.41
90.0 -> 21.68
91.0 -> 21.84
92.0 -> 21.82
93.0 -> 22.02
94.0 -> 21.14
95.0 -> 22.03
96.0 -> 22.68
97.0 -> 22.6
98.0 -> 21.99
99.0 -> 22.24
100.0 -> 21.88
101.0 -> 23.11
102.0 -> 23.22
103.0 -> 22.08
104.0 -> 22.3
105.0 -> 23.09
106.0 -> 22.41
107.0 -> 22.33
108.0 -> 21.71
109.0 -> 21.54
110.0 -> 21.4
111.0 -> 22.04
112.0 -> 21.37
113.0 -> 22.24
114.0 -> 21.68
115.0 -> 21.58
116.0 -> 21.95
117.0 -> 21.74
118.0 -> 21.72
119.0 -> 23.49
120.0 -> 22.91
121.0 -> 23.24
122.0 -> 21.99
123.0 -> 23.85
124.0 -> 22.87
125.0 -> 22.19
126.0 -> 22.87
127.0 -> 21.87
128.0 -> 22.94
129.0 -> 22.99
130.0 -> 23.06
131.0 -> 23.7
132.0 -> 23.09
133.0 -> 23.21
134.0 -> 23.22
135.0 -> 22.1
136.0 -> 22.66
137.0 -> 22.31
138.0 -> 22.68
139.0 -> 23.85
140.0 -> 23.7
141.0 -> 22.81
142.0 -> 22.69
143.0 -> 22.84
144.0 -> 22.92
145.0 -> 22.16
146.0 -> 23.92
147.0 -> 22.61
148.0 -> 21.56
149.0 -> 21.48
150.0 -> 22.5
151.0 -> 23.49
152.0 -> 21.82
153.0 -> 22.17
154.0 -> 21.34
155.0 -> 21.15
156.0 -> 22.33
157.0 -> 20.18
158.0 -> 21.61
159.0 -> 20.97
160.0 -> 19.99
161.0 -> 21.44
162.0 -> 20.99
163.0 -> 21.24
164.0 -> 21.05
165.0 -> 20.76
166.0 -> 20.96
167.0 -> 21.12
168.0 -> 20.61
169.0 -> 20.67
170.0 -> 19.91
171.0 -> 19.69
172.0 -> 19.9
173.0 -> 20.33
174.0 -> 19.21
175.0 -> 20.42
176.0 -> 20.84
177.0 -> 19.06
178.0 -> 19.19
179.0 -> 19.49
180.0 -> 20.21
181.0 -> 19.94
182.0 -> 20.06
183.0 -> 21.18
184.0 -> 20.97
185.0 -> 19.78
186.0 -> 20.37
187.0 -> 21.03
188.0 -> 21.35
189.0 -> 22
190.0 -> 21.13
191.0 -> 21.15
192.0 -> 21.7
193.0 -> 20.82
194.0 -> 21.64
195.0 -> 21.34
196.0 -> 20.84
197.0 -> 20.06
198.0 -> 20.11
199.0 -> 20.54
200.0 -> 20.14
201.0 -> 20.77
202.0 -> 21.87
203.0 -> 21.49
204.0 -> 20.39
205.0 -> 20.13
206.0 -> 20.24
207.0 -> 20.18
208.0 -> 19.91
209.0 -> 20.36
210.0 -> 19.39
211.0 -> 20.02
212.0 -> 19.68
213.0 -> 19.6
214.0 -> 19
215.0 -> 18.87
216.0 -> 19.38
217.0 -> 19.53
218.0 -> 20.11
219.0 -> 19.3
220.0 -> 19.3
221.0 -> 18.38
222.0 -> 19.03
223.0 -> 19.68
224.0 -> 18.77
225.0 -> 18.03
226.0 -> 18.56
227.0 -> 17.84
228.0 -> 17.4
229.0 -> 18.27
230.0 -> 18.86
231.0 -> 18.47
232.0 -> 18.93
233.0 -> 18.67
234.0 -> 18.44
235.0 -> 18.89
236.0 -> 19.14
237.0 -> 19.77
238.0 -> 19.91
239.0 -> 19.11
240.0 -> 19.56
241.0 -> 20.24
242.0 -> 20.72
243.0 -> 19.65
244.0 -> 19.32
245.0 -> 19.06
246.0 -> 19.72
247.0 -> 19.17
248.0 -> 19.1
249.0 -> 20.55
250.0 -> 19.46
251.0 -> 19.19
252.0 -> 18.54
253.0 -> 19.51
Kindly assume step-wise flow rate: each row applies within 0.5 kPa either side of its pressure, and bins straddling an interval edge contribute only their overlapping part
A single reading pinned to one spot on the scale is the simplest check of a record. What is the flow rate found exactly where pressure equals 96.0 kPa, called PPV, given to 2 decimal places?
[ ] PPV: 22.68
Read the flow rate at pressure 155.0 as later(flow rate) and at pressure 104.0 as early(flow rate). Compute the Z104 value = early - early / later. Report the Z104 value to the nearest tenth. 21.2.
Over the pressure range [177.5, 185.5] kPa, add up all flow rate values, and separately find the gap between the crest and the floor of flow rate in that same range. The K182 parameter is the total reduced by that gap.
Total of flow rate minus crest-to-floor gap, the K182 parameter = 159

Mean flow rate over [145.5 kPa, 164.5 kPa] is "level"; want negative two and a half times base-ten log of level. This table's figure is -3.34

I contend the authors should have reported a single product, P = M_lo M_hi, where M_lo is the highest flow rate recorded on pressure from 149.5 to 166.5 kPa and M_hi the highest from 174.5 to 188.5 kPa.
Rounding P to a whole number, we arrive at 502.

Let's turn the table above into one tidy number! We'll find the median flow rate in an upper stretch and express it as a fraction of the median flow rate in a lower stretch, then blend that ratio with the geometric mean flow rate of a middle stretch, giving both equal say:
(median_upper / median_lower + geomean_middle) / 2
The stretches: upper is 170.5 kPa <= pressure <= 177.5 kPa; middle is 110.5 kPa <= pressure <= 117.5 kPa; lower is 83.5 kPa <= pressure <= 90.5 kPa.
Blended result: 11.3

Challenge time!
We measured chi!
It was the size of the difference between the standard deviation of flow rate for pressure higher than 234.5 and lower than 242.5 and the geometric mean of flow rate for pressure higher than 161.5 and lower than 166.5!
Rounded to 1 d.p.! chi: 20.4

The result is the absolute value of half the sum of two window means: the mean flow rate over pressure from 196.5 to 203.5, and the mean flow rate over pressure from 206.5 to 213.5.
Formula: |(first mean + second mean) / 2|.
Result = 20.3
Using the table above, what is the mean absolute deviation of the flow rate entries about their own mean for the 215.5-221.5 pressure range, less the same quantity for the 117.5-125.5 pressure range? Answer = -0.27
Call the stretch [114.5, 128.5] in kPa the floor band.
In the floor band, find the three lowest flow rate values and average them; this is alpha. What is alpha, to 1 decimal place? 21.7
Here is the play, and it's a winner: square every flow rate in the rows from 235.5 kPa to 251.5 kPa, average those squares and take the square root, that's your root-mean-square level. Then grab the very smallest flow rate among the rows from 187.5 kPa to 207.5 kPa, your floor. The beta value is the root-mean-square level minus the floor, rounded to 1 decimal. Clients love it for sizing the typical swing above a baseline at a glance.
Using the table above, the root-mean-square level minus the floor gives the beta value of -0.4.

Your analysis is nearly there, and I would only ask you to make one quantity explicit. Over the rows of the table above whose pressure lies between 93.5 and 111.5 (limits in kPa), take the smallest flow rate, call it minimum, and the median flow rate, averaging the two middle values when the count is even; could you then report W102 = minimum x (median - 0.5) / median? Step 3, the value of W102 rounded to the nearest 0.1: 20.7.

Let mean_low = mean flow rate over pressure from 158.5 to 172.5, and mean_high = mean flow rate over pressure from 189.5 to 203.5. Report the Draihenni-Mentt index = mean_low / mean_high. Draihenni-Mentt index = 0.99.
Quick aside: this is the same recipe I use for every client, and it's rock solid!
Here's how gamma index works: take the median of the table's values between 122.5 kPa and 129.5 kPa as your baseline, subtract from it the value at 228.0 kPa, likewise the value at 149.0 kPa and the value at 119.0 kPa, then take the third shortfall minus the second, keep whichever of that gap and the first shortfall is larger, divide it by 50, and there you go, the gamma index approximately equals 0.11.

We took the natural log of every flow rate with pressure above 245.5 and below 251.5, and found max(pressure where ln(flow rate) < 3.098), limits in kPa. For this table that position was 251.0 kPa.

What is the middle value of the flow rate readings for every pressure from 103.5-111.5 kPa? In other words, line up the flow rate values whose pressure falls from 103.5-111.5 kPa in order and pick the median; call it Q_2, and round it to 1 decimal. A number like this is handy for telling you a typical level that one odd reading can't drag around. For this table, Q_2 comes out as 22.2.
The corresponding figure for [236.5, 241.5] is 19.8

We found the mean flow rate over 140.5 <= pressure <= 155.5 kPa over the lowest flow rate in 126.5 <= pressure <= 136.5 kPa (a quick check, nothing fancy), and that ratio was 1.02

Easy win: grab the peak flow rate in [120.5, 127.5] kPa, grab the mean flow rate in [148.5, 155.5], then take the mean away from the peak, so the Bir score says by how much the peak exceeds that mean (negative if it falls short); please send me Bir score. 1.9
